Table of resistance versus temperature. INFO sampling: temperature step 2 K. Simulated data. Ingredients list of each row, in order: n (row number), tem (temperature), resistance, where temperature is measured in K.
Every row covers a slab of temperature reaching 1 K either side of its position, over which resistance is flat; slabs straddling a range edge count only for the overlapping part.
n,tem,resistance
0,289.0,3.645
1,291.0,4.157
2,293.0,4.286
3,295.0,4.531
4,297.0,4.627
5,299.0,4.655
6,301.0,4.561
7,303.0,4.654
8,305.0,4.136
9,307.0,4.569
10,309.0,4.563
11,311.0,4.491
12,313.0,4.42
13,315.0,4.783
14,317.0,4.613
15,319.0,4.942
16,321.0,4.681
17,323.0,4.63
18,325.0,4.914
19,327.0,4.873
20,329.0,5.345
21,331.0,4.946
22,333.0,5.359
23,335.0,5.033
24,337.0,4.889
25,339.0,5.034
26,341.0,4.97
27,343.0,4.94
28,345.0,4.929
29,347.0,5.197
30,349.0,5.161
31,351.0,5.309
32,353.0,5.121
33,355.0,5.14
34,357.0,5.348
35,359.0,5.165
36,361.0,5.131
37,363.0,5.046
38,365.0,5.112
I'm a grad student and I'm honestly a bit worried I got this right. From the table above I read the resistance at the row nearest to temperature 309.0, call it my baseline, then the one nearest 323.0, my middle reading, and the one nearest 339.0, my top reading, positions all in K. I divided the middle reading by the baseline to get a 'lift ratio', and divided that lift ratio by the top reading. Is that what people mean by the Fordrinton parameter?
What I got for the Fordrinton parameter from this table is 0.202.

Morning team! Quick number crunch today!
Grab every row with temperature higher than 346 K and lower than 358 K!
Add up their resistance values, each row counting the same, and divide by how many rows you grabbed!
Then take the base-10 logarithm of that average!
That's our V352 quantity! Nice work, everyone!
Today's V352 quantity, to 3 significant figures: 0.717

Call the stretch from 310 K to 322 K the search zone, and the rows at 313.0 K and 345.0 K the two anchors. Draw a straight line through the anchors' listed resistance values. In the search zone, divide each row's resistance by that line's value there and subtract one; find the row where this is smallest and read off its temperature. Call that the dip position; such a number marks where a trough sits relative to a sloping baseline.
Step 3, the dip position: 313.0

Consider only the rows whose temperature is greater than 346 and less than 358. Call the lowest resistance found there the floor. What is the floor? 5.121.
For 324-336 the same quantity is 4.873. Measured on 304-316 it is 4.136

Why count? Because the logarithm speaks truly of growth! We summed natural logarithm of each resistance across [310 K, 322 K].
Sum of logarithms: 9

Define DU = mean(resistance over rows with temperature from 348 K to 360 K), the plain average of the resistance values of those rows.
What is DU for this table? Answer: 5.2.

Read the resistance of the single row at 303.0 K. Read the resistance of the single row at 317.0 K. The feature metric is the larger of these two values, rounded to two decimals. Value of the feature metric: 4.65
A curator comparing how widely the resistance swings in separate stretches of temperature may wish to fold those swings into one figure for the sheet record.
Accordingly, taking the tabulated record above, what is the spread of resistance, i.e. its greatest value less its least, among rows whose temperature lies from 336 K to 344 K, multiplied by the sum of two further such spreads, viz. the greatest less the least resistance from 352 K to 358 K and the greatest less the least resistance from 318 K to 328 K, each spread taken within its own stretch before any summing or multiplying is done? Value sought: 0.1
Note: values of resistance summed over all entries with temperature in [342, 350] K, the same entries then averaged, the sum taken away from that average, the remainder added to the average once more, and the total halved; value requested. -5.06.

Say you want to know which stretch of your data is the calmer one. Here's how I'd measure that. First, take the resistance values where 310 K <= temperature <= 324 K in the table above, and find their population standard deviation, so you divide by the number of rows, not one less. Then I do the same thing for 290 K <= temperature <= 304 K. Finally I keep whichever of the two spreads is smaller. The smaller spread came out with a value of 0.16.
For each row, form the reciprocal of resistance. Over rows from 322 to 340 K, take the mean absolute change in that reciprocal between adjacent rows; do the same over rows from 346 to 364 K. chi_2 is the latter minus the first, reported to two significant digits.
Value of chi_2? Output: -0.0067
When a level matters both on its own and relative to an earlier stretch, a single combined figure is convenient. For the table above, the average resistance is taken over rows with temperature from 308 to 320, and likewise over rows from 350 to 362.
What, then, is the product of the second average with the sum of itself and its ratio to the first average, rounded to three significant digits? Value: 32.9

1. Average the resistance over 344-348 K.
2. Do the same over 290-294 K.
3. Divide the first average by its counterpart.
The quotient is 1.20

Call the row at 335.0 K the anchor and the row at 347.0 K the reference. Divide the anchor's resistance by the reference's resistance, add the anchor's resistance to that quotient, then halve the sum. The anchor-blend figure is 3.00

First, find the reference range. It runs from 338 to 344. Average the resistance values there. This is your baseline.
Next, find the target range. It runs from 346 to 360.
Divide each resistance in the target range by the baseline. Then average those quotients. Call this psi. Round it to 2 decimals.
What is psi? 1.05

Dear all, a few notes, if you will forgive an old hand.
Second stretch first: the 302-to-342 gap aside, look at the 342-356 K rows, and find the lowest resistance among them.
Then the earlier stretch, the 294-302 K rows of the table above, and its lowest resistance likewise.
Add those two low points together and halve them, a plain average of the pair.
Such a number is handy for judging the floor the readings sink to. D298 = 4.73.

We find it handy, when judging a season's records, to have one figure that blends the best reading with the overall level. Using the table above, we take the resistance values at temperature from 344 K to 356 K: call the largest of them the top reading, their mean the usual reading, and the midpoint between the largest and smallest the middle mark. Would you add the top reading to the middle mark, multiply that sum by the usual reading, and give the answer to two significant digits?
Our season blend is 54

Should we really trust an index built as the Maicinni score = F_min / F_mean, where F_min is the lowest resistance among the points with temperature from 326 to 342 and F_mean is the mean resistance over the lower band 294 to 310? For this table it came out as 1.07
